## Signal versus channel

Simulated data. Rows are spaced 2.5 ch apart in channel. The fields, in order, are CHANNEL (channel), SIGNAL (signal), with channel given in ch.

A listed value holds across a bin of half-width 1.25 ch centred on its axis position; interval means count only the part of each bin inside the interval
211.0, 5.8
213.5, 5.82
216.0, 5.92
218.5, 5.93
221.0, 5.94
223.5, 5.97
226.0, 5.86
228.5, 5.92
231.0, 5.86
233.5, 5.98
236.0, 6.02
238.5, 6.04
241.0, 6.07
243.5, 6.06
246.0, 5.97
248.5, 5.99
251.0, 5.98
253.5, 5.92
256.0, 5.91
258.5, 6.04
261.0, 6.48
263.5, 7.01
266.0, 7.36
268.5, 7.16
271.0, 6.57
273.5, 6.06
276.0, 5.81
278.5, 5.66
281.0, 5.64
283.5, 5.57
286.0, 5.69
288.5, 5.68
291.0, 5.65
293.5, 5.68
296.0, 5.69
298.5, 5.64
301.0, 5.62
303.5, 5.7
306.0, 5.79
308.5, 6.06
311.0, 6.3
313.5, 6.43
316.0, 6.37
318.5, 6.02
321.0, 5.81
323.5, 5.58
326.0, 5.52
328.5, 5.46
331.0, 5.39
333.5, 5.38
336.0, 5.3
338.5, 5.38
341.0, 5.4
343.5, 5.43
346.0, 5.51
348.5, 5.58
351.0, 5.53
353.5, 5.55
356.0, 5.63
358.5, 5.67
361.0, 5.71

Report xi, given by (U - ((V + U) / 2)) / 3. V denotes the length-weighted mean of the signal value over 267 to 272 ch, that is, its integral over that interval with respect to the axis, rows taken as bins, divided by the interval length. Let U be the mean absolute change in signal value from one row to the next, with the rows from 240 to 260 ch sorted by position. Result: -1.14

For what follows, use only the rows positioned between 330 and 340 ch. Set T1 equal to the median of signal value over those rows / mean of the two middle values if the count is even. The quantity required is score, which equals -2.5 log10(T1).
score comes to -1.83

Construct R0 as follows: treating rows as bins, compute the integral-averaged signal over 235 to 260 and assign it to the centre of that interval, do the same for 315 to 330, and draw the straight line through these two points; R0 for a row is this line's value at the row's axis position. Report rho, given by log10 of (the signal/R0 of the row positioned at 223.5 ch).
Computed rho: -0.008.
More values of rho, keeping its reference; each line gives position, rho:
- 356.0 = -0.003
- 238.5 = 0.001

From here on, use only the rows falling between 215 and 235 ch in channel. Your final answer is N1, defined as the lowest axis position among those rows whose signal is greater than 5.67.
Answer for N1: 216.0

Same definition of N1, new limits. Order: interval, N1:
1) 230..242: 231.0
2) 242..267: 243.5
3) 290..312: 293.5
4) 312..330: 313.5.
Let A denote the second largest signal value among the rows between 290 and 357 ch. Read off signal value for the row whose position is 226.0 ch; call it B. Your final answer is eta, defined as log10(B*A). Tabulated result 1.57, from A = 6.37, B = 5.86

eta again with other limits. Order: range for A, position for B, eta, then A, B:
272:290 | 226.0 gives 1.53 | 5.81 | 5.86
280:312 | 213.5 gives 1.55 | 6.06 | 5.82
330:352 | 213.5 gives 1.51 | 5.53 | 5.82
